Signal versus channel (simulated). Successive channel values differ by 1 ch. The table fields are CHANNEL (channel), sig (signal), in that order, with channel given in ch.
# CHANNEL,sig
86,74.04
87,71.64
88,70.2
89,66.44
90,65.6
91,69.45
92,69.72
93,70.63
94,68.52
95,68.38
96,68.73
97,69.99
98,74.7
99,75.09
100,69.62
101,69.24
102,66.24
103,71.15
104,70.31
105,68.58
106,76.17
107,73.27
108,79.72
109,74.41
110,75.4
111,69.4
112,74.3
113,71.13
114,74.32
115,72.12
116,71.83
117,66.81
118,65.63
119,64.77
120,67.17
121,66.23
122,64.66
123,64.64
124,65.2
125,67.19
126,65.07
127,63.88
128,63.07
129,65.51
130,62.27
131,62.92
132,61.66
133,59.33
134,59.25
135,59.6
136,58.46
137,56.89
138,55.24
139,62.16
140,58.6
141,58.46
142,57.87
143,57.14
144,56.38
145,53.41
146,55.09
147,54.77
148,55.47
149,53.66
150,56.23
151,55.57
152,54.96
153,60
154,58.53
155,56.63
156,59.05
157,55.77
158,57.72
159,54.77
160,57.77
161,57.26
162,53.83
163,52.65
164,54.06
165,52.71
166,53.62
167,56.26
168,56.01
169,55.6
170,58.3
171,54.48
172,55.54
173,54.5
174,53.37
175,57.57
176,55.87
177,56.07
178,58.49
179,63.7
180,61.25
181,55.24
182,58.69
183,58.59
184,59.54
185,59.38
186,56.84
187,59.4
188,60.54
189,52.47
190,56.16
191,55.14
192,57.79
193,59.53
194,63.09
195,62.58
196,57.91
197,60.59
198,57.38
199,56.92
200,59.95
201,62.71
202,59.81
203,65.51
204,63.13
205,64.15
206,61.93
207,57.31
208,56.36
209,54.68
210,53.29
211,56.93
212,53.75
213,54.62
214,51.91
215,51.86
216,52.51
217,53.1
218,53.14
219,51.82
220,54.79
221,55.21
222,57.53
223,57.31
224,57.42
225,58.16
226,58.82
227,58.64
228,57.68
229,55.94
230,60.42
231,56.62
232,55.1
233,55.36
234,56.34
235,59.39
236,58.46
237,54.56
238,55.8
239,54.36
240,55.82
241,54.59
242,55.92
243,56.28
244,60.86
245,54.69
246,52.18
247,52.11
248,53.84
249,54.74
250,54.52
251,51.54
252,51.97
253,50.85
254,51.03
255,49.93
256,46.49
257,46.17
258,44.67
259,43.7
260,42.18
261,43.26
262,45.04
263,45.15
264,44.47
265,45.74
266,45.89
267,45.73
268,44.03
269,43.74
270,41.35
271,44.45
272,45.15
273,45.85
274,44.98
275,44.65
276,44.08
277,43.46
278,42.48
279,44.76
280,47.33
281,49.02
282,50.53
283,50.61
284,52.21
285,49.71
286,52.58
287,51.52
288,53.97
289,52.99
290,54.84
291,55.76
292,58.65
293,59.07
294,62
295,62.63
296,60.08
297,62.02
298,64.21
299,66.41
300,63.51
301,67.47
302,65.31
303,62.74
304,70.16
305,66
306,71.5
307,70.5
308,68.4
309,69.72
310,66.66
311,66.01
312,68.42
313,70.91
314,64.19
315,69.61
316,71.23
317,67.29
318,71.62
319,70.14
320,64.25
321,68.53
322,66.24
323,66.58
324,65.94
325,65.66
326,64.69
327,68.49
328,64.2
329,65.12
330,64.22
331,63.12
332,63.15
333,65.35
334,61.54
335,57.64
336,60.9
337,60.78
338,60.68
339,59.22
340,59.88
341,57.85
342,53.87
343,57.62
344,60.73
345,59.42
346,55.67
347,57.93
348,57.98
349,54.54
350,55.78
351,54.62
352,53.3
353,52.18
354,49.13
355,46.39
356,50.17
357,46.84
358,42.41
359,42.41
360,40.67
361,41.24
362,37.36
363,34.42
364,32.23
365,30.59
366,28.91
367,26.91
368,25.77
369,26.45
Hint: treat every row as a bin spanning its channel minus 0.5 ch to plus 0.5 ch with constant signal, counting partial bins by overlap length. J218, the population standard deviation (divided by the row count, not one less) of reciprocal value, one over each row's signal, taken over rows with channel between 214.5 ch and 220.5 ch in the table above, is 0.0004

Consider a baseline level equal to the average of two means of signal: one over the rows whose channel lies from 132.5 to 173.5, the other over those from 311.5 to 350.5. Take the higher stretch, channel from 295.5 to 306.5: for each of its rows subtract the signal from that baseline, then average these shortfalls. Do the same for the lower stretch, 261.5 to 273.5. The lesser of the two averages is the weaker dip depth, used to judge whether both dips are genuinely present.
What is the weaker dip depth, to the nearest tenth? -5.6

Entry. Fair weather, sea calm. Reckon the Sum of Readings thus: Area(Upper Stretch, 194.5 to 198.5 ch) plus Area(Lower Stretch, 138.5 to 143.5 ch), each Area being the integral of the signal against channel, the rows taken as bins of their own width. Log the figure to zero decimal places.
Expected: 533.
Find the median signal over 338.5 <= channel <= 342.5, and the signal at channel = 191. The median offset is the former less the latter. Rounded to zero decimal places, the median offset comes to 3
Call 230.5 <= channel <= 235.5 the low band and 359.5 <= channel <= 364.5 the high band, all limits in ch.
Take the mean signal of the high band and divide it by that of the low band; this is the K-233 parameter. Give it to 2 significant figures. 0.66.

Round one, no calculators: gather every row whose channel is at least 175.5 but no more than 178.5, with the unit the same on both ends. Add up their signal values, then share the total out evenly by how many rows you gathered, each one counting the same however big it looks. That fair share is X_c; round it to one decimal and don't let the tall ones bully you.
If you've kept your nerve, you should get 56.8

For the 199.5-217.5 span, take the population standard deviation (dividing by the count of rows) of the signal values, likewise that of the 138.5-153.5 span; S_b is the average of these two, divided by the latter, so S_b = 1.5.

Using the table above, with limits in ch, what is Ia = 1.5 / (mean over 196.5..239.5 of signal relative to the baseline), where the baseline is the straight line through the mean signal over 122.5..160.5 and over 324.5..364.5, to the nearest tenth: -3.3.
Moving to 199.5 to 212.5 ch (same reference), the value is 1.0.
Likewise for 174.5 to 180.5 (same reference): 2.6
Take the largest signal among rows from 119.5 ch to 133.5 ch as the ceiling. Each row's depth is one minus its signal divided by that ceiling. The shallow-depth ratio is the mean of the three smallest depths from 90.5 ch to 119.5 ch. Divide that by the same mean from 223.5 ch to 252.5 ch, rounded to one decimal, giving -1.4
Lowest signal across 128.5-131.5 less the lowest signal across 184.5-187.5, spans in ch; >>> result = 5.4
